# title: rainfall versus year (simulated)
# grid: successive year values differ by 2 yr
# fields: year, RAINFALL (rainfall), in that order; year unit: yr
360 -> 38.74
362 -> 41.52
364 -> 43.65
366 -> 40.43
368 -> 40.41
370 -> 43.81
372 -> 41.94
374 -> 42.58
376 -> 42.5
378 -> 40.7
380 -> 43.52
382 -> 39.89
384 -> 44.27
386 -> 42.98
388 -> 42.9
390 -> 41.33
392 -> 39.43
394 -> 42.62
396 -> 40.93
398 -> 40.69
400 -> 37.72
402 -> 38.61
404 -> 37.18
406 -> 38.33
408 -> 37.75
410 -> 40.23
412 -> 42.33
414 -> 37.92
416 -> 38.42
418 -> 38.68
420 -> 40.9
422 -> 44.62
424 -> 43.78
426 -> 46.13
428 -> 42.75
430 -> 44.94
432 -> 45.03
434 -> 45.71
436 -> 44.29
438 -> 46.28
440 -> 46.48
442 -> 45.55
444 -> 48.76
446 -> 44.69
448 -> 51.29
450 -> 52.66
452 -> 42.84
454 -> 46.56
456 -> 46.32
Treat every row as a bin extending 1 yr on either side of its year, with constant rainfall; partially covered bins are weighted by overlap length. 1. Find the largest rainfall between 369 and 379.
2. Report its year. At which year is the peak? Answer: 370 yr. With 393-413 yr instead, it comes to 394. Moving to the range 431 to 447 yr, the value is 444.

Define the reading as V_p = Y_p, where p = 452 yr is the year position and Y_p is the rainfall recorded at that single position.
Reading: 42.84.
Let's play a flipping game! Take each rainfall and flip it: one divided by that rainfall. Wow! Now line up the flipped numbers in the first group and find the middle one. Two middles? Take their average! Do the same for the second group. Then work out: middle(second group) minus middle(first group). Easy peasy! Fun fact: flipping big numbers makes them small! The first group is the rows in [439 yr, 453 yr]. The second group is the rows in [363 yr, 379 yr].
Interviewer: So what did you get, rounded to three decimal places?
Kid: 0.002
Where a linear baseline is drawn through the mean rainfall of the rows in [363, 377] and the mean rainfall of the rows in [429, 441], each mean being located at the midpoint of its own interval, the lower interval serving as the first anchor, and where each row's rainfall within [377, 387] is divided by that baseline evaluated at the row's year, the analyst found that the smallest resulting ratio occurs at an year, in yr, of 382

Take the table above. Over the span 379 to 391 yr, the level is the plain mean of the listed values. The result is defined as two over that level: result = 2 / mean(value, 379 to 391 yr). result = 0.047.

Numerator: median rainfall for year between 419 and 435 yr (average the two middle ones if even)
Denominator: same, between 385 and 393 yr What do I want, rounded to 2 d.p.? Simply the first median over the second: 1.06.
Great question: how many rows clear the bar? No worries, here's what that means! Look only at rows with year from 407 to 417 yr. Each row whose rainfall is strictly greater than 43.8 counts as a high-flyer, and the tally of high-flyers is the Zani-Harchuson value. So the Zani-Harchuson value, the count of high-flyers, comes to 0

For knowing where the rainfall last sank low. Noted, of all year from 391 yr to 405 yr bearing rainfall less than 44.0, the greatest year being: 404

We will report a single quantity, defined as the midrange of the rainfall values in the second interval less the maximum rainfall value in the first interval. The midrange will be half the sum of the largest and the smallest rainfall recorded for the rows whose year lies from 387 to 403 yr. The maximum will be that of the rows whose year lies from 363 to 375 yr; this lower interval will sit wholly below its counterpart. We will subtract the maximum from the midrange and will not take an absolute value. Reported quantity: -3.5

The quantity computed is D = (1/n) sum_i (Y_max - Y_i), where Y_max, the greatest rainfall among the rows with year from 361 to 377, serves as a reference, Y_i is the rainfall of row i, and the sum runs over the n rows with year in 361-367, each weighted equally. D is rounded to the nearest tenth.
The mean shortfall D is 1.9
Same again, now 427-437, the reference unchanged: -0.7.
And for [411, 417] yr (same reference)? 4.3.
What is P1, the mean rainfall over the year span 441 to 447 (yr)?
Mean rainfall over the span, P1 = 46.3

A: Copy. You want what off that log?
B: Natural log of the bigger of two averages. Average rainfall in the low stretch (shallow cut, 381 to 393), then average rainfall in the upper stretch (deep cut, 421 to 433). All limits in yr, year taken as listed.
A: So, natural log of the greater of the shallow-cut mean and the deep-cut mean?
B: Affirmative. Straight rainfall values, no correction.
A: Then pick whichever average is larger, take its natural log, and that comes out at 3.80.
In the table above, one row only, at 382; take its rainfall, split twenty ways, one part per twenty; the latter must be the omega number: 1.99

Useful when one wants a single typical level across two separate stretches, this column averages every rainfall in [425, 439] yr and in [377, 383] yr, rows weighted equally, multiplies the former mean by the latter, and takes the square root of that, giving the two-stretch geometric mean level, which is 43.2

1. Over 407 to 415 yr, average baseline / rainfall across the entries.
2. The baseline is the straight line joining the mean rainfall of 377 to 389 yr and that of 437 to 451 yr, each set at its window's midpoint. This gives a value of 1.14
